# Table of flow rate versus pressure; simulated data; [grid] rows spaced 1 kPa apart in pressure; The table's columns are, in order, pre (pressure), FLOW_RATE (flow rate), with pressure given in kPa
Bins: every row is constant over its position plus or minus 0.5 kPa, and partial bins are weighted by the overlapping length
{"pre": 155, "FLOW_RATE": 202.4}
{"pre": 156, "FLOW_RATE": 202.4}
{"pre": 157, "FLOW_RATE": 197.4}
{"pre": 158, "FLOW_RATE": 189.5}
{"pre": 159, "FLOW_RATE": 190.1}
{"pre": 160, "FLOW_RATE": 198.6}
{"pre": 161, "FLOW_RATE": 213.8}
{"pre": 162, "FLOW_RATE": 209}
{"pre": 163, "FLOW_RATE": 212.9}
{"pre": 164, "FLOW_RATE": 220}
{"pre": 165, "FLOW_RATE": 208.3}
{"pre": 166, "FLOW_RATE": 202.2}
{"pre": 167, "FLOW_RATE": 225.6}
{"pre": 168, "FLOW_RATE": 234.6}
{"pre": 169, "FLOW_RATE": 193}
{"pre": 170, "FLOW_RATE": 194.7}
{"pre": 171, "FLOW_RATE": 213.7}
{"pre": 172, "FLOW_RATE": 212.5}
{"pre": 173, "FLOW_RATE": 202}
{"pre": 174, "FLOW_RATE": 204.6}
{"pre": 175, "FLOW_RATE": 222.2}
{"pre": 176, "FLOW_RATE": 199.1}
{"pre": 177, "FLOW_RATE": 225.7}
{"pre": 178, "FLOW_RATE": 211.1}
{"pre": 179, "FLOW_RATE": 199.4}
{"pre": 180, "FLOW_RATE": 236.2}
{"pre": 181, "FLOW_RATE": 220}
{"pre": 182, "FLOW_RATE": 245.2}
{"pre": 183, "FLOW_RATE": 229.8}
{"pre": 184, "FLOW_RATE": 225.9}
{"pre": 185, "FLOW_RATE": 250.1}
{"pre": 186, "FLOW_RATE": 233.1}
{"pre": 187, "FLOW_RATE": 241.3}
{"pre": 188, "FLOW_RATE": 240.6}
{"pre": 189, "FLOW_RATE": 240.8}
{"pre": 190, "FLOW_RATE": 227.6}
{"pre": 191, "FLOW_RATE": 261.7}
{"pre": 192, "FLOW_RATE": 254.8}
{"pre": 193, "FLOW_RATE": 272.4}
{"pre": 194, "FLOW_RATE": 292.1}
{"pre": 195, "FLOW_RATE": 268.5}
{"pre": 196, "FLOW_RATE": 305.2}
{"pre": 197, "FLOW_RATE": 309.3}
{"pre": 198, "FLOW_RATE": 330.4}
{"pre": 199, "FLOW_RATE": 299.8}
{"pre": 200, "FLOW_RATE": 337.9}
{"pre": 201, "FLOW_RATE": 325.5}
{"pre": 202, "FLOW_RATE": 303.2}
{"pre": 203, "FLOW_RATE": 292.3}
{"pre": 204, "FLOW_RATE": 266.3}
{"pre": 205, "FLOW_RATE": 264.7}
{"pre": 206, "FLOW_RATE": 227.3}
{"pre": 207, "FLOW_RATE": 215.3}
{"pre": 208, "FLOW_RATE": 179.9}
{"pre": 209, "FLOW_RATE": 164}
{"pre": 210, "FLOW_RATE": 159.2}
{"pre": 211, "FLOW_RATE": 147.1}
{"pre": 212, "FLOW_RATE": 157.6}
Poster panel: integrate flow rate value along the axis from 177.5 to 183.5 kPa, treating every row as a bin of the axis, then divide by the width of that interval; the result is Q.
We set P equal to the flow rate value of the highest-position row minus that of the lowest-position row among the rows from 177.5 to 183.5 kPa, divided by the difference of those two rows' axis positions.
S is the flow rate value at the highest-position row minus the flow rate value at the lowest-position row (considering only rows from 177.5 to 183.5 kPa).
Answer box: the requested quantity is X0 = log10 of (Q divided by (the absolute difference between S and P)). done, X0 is 1.2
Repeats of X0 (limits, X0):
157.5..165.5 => 1.1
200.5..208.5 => 0.3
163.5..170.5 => 1.0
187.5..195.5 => 1.0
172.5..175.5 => 1.3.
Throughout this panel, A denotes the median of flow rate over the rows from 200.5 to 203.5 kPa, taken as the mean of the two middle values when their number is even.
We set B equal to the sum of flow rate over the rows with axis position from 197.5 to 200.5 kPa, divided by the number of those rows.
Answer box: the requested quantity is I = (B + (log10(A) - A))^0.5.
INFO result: 5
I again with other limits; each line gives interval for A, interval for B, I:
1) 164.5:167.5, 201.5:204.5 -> 9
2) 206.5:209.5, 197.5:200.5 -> 12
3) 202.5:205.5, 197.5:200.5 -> 8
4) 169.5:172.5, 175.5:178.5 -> 1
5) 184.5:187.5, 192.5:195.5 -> 6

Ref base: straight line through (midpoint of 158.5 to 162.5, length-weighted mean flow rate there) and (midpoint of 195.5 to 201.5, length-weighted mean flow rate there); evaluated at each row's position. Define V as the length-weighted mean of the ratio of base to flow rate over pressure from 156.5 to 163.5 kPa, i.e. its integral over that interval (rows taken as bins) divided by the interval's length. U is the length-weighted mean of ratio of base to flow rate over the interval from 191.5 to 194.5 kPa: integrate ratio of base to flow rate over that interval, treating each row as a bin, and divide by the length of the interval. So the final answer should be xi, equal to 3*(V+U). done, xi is 6.3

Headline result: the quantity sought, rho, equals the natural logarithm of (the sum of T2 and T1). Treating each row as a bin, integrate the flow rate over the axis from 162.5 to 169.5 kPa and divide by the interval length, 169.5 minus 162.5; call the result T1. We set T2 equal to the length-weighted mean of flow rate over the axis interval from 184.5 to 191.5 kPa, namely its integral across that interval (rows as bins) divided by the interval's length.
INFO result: 6.12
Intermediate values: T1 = 214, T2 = 242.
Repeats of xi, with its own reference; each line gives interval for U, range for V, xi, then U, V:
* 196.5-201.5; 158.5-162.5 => 6.0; 1.00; 1.00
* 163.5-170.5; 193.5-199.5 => 6.3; 1.06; 1.04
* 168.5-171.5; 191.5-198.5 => 6.7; 1.16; 1.06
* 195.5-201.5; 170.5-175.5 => 6.4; 1.00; 1.14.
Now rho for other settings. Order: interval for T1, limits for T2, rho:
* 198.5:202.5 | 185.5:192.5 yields 6.33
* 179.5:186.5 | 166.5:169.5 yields 6.11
